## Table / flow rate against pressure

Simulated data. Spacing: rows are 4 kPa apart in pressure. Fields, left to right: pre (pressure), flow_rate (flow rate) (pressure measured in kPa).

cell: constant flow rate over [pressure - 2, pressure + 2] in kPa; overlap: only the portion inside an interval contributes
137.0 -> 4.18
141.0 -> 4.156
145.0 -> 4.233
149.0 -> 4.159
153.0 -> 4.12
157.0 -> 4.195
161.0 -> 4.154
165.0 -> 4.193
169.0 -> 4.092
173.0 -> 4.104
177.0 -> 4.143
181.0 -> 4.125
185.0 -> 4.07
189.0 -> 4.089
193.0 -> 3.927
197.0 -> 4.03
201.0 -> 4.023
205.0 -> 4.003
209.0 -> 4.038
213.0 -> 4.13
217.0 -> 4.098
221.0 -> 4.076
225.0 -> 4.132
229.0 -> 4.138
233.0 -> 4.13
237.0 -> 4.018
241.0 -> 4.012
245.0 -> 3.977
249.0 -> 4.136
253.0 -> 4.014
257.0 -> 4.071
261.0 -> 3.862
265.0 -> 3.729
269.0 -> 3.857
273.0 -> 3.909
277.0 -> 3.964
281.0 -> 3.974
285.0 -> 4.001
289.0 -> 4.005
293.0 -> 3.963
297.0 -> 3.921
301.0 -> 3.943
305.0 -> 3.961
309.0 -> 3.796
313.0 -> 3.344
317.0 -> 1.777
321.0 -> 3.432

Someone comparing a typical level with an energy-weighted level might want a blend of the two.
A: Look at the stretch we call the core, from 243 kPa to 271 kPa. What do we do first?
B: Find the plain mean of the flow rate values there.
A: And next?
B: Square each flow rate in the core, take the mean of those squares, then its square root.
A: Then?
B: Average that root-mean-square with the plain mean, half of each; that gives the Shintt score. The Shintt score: 3.95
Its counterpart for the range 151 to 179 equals 4.14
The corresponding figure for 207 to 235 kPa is 4.11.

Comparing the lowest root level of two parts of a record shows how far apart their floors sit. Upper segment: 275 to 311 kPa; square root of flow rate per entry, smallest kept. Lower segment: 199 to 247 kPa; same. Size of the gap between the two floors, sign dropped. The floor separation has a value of 0.046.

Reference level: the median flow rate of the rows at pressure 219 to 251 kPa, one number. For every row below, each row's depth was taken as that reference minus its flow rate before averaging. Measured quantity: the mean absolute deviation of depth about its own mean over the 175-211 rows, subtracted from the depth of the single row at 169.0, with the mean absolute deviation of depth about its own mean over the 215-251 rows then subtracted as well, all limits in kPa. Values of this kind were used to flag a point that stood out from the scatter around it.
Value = -0.09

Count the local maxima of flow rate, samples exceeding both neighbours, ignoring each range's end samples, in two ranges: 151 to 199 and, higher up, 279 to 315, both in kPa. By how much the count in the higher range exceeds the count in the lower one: -2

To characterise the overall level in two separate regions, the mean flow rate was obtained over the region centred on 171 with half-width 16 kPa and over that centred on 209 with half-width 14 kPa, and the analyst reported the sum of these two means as 8.19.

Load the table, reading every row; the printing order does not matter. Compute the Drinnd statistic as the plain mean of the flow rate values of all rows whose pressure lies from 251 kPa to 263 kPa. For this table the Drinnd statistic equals 4.0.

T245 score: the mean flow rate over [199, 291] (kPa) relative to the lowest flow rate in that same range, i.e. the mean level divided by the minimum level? 1.076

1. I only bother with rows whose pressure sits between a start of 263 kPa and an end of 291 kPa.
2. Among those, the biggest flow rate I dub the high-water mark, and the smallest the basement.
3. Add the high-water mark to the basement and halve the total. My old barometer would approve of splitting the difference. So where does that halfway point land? 3.87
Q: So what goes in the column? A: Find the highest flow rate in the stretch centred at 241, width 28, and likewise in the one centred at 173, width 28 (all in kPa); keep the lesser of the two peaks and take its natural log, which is 1.42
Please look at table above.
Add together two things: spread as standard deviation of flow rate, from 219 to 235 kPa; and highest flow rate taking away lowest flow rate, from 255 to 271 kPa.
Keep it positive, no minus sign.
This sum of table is 0.37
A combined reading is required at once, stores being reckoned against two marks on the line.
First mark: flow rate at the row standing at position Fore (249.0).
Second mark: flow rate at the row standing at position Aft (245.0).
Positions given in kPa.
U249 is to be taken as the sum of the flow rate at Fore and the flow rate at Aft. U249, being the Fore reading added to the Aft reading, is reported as 8.11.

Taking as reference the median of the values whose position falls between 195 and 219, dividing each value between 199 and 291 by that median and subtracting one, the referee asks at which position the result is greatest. 229.0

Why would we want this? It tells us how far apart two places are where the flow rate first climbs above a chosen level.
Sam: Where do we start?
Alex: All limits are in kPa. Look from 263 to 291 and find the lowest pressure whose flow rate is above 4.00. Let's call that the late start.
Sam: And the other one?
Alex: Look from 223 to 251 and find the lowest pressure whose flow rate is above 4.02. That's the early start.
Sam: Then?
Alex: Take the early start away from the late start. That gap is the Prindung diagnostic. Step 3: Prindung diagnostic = 60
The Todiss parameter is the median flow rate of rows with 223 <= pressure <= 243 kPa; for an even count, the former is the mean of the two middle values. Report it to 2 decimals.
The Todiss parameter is 4.13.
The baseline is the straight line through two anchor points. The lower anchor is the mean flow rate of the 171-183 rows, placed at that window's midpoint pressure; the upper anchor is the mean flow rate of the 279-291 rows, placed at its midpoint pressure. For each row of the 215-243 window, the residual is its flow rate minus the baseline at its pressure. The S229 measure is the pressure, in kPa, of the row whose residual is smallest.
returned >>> 241.0 kPa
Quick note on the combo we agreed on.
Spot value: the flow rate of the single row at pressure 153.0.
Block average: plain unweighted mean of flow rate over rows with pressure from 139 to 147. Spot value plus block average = 8.31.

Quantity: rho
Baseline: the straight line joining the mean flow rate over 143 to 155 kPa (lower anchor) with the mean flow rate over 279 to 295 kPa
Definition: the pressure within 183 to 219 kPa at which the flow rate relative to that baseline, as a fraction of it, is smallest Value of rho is 193.0 kPa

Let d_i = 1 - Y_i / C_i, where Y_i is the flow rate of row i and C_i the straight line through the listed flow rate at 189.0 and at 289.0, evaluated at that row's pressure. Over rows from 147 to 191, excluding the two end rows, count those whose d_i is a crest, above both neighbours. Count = 4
